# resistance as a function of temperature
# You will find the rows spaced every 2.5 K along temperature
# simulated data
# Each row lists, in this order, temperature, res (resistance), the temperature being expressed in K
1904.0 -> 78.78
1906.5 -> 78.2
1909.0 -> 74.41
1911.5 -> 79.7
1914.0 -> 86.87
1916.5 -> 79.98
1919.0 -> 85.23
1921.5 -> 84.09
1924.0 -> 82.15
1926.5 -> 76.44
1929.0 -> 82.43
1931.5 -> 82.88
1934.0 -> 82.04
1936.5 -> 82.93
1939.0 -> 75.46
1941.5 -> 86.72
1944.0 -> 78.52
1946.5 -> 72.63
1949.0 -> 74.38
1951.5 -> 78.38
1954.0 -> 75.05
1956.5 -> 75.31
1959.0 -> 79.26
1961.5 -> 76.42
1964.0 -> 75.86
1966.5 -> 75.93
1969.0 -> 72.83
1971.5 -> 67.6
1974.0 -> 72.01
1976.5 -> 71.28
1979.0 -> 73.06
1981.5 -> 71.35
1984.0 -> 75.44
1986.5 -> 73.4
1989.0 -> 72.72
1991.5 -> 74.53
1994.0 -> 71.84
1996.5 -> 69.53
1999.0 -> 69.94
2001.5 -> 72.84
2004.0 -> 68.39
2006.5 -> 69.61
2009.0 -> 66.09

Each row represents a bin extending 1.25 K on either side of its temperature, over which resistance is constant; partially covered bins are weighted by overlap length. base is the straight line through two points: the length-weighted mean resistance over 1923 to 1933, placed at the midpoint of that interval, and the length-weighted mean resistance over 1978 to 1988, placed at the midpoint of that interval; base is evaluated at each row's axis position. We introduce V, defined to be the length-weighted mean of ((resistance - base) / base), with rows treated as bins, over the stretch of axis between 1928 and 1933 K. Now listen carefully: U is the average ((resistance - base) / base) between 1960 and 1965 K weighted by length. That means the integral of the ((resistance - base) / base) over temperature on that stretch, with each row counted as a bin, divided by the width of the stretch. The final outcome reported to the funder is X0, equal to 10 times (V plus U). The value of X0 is 0.3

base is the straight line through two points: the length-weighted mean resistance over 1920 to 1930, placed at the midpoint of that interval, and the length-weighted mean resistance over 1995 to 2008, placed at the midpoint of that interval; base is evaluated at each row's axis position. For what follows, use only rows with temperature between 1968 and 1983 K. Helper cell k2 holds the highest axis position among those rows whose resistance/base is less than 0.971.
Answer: 1976.5 K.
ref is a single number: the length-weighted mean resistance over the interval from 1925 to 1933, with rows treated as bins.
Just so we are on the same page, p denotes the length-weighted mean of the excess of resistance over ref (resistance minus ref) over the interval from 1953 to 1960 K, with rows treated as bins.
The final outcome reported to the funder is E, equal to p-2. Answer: -6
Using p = -4.2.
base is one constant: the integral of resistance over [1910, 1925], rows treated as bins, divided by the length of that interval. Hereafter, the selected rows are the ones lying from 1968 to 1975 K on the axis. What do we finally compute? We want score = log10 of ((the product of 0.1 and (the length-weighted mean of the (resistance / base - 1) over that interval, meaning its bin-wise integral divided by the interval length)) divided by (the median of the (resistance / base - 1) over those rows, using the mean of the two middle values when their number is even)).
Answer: -0.95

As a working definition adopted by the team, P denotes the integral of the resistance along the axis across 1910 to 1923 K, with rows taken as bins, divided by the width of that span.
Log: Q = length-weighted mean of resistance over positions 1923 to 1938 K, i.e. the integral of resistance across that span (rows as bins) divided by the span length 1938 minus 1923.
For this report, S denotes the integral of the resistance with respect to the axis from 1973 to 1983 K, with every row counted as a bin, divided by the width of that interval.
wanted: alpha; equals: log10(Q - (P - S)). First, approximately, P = 83.0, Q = 81.4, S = 72.0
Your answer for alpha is 1.85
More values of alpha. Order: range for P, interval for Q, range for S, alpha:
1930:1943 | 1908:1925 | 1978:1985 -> 1.86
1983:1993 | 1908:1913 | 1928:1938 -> 1.94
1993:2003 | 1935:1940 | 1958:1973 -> 1.92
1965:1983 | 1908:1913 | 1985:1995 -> 1.90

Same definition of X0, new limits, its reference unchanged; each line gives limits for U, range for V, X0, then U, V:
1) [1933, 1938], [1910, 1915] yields 0.2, 0.0279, -0.006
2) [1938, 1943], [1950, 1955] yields 0.1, 0.0256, -0.011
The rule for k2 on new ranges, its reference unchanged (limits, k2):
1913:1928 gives 1926.5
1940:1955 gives 1949.0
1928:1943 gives 1939.0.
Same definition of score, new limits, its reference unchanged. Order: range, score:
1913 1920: -1.37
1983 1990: -1.02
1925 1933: -0.31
